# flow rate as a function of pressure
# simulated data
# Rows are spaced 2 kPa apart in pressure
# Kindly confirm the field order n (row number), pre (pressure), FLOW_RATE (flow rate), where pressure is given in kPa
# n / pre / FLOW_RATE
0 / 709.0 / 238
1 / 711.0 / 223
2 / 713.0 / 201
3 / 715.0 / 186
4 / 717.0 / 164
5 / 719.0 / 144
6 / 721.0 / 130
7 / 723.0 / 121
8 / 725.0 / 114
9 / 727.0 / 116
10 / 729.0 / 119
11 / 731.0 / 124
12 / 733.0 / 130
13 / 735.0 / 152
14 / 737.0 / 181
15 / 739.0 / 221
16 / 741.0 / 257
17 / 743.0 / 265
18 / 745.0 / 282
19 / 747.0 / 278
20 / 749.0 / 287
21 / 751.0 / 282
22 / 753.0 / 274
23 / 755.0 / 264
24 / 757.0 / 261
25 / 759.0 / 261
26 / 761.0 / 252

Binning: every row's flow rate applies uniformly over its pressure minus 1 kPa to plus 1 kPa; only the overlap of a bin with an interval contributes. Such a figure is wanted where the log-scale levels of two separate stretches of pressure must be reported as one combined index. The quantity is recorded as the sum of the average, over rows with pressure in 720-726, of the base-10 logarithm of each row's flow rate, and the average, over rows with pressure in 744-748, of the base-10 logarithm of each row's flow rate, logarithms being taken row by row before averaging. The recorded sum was 4.53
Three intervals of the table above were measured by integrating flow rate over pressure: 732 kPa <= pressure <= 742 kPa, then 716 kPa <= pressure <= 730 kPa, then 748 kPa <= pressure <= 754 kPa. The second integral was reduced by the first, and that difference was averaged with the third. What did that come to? 810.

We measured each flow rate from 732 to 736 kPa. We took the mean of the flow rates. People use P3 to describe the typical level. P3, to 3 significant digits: 141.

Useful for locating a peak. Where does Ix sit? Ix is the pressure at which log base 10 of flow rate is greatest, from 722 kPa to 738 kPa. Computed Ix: 737.0 kPa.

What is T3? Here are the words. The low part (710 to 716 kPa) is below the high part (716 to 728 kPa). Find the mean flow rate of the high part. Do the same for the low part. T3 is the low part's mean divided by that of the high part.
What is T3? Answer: 1.55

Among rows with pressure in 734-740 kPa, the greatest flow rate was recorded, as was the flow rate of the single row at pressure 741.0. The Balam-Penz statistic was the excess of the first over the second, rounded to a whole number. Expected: -36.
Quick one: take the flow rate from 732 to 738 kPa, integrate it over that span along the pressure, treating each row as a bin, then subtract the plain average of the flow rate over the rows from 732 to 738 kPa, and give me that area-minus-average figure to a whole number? 772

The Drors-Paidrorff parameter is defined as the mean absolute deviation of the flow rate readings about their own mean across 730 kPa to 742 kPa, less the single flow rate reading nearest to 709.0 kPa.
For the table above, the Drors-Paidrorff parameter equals -196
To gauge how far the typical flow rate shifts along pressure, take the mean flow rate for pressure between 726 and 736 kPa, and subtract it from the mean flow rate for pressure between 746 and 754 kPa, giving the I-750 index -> 152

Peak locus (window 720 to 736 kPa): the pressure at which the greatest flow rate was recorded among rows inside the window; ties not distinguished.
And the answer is 735.0 kPa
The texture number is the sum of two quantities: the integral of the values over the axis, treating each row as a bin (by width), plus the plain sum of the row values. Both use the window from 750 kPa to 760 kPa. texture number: 4026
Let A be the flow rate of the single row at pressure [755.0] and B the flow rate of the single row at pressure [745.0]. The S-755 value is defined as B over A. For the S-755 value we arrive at 1.1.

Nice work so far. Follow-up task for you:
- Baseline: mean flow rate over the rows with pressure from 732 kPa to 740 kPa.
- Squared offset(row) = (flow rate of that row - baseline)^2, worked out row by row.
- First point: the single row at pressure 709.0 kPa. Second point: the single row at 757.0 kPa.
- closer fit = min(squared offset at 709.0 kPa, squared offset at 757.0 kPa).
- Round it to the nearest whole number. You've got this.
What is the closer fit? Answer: 4489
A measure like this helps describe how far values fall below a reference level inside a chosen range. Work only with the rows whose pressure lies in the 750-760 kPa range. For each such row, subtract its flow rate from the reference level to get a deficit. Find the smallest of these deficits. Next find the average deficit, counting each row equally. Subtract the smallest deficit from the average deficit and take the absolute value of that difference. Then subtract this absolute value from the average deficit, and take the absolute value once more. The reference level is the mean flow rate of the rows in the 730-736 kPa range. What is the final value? 147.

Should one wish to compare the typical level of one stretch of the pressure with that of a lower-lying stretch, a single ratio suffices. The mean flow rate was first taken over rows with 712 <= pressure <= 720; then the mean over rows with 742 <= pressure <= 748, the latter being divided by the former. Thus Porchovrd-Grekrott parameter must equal 1.6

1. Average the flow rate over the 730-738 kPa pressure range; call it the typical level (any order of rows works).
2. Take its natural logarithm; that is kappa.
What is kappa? 5.0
